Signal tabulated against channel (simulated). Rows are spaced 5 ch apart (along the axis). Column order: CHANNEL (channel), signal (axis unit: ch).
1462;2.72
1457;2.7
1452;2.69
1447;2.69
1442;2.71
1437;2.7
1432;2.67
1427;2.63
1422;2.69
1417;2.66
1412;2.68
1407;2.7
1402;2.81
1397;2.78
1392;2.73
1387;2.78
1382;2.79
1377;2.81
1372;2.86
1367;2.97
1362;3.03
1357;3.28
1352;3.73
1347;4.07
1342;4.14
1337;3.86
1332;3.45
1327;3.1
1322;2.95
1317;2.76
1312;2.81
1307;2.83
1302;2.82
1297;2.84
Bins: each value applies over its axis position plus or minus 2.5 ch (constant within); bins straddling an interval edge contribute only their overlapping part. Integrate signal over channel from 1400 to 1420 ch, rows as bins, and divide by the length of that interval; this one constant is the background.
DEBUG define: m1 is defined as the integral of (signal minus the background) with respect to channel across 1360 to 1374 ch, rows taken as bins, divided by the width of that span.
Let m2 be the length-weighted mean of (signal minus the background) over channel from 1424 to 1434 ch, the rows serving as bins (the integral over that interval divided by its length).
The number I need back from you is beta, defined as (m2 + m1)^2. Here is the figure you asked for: 0.03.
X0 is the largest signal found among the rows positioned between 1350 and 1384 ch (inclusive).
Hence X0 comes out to 3.73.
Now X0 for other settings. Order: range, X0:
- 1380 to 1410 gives 2.81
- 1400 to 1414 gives 2.81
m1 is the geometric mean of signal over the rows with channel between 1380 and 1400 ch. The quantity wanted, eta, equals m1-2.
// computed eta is 0.77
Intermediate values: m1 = 2.77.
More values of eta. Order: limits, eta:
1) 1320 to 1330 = 1.02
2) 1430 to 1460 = 0.69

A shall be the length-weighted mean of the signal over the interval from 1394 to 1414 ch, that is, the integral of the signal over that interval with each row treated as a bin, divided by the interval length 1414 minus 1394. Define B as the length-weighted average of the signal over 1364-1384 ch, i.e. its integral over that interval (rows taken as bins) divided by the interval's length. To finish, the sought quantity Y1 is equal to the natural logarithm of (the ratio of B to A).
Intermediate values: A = 2.7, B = 2.9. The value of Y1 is 0.04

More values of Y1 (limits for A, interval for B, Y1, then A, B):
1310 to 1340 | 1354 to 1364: 0.00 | 3.2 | 3.2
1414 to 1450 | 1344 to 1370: 0.24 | 2.7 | 3.4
